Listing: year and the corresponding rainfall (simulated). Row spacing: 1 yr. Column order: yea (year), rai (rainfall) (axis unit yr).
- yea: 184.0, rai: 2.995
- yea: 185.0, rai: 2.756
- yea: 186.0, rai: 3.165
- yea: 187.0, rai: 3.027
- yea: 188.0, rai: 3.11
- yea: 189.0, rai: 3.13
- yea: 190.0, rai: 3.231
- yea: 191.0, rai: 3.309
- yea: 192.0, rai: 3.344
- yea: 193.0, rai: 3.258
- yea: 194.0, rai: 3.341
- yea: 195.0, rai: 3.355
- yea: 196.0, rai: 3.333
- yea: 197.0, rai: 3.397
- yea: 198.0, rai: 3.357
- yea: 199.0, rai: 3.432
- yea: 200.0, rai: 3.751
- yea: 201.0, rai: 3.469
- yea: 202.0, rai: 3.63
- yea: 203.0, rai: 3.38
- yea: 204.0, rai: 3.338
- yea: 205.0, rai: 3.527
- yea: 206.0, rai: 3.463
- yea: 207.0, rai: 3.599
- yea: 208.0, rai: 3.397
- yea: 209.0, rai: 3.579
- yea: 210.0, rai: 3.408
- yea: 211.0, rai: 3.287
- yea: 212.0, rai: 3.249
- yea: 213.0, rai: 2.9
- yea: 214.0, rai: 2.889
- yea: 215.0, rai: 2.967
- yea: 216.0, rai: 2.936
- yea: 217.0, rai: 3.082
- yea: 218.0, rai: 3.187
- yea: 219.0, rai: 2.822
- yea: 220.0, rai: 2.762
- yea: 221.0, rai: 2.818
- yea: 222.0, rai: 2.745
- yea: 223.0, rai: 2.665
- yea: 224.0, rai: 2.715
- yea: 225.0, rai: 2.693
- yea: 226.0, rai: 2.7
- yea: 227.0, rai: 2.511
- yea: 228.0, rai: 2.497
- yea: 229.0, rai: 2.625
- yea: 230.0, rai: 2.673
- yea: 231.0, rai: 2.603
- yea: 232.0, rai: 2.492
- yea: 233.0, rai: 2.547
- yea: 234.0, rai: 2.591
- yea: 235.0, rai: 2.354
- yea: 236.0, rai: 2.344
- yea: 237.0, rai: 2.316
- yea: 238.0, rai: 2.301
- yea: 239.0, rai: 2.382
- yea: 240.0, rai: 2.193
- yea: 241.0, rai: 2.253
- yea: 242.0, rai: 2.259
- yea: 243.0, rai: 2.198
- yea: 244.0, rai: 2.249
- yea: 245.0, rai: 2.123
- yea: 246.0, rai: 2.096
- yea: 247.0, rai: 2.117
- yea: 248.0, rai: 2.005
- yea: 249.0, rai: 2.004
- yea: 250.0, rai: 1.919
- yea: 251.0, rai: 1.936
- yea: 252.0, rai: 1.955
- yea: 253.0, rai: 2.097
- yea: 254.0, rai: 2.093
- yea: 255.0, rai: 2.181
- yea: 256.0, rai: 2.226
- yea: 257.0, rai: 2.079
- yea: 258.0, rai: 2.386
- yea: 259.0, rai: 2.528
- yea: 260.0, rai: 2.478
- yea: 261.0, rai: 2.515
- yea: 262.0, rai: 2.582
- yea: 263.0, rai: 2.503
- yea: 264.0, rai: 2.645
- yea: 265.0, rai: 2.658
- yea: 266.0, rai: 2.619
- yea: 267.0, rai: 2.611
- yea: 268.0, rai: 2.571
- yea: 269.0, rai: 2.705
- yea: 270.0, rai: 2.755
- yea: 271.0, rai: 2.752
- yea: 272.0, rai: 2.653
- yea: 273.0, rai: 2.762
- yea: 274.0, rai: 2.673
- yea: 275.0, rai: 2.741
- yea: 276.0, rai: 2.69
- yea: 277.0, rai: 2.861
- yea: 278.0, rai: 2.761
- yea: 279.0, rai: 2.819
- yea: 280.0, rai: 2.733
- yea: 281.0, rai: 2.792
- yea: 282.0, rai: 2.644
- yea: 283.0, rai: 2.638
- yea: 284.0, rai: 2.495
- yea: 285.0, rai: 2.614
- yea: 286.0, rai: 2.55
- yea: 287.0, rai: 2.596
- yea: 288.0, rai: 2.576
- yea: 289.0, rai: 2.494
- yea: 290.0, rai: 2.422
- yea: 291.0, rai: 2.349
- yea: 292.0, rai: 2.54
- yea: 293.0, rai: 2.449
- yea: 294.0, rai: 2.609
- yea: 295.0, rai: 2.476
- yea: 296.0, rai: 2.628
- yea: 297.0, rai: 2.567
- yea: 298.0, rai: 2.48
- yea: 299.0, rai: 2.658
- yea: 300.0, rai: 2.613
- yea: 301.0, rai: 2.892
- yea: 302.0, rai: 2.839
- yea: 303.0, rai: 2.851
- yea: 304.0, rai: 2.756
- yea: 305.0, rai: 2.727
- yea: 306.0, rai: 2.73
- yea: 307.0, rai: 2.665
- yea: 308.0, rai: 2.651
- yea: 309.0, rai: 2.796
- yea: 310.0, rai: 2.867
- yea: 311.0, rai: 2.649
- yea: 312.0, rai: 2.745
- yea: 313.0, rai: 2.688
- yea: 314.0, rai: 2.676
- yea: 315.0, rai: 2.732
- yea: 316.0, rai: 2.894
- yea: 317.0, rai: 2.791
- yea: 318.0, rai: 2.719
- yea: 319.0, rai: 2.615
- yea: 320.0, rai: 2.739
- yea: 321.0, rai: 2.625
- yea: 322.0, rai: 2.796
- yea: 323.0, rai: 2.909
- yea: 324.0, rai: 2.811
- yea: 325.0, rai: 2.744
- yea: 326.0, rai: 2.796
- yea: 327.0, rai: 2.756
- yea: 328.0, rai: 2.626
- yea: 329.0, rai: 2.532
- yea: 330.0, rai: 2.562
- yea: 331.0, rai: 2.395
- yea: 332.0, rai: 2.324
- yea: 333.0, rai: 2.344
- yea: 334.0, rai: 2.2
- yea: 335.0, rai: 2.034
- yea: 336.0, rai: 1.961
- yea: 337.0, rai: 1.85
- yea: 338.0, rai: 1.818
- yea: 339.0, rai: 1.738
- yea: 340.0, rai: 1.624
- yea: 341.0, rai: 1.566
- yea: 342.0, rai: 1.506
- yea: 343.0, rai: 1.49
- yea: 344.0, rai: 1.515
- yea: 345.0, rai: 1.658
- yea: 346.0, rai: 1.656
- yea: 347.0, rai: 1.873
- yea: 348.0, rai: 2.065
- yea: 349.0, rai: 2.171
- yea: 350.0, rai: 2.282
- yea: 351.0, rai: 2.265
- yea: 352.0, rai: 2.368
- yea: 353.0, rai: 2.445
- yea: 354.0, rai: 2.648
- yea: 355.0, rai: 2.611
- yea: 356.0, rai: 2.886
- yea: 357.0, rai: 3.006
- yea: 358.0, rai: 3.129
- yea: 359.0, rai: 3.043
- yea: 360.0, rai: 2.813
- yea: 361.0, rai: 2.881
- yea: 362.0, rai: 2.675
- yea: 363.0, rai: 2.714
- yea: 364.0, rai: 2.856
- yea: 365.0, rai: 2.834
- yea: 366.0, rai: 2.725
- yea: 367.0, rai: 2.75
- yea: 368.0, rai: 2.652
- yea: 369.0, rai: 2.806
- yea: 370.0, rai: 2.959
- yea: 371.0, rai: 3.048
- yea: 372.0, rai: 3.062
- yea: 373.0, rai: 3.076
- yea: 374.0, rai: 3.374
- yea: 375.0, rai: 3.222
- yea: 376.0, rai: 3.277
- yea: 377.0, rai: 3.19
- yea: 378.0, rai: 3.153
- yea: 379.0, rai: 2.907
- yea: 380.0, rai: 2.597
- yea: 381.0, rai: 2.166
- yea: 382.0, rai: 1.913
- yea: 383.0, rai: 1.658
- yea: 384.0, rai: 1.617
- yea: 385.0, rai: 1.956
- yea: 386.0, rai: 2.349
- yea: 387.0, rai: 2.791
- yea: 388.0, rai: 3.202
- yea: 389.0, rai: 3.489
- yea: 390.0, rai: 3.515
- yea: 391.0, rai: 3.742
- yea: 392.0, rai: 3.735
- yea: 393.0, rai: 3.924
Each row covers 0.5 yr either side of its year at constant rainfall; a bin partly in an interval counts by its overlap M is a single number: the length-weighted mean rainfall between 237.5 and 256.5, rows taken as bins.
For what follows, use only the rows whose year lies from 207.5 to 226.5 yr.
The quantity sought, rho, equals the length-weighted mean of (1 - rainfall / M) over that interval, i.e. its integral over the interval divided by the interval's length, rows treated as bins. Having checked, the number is -0.40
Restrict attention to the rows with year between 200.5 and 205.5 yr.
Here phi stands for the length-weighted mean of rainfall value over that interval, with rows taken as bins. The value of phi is 3.47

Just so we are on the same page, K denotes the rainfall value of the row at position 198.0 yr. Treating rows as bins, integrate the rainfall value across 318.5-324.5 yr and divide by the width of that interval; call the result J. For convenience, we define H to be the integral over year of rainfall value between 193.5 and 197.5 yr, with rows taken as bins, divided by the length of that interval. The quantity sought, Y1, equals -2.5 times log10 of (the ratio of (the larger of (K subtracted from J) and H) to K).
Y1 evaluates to 0.00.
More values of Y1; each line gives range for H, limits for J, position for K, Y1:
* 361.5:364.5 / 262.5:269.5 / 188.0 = 0.13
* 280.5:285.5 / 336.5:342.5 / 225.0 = 0.02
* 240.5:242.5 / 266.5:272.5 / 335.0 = -0.11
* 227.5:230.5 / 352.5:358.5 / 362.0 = 0.03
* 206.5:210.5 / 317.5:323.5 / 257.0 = -0.56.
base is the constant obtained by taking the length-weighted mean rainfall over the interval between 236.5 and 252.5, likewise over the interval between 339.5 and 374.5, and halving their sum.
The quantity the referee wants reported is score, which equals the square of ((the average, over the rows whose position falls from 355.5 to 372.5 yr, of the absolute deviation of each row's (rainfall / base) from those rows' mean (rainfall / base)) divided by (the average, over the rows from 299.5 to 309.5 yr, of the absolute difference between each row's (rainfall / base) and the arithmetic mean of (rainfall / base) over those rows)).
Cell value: 2.6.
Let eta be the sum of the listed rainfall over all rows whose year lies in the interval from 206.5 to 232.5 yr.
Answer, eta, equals 76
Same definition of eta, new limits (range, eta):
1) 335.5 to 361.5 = 57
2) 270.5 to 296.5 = 68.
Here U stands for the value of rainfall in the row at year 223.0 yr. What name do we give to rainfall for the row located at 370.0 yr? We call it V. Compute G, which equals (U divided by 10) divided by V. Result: 0.090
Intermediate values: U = 2.665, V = 2.959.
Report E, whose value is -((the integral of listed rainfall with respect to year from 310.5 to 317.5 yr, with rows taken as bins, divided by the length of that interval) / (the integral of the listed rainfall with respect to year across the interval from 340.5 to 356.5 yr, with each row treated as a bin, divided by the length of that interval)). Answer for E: -1.33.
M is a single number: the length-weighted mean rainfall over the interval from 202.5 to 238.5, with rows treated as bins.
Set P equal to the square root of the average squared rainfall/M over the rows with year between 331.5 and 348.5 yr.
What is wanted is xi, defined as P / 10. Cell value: 0.064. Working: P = 0.643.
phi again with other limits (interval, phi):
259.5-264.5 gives 2.54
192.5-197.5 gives 3.34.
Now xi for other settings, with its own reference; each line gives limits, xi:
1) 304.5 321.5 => 0.094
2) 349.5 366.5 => 0.094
